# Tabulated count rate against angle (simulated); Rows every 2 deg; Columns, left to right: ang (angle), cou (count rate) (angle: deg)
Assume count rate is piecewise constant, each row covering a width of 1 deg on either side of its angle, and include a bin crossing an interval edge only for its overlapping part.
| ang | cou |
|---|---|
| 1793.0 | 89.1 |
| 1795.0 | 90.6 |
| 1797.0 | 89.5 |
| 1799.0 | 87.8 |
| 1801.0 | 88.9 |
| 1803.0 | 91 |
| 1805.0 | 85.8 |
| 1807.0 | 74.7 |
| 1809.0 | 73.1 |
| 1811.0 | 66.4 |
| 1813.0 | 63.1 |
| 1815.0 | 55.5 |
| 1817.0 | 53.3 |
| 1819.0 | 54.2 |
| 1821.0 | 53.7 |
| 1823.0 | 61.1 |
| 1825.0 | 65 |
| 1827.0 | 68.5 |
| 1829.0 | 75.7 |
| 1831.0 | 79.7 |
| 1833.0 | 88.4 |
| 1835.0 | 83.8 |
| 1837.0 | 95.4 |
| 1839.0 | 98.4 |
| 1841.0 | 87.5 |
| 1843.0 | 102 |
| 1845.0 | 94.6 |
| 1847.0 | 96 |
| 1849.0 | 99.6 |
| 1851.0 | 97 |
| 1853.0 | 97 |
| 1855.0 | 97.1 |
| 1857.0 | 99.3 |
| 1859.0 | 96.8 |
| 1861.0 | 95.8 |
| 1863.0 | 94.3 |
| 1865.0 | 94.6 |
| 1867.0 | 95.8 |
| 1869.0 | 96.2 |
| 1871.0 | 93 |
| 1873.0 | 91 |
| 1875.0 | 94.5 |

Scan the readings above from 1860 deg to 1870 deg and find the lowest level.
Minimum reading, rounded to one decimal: 94.3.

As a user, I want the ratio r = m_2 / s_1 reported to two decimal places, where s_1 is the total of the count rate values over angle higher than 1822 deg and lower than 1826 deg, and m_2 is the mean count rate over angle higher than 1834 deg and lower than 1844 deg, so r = 0.74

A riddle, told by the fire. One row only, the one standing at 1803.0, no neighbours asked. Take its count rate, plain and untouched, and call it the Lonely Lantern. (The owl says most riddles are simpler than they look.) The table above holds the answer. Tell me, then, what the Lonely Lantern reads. 91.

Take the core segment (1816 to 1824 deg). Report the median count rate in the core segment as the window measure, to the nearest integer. 54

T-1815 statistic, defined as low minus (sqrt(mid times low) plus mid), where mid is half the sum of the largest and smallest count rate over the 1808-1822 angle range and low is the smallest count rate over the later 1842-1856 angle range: -46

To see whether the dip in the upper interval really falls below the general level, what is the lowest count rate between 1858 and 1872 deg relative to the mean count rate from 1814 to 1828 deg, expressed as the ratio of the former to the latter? 1.58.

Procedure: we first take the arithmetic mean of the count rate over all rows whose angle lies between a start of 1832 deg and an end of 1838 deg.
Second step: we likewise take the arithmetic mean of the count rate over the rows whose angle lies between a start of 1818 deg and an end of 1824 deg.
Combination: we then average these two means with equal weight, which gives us 73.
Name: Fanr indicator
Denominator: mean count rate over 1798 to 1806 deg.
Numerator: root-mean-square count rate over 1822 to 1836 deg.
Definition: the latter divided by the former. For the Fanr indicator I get 0.85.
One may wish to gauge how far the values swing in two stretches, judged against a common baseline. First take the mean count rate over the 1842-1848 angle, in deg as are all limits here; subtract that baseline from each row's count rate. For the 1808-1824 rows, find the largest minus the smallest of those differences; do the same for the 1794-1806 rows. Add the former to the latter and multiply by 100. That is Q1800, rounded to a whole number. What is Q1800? 2500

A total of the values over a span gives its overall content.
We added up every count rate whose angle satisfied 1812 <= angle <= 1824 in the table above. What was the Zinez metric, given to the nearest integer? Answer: 341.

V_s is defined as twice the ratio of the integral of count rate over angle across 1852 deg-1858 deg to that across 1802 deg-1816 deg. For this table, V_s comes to 1.2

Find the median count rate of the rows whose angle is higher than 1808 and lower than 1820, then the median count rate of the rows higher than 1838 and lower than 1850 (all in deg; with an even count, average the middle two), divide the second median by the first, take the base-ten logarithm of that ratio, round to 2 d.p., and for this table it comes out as 0.21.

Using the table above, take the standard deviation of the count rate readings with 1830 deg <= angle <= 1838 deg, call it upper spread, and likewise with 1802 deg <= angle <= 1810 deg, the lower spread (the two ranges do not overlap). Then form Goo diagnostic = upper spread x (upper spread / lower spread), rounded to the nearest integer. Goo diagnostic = 5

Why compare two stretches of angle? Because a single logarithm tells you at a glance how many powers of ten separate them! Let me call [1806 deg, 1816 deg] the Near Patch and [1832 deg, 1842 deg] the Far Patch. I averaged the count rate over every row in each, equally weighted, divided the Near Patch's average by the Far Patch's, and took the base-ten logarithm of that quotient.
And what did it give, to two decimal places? -0.13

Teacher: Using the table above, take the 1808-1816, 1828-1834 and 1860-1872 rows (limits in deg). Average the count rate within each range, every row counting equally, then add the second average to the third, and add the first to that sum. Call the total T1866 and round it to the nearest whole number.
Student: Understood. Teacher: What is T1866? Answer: 241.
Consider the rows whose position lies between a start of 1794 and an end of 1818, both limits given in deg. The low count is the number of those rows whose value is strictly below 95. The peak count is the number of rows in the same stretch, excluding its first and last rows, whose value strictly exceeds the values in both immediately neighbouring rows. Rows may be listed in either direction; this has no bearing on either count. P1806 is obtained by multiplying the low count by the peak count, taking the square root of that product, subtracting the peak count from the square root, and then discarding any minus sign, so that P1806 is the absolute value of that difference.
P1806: 2.46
